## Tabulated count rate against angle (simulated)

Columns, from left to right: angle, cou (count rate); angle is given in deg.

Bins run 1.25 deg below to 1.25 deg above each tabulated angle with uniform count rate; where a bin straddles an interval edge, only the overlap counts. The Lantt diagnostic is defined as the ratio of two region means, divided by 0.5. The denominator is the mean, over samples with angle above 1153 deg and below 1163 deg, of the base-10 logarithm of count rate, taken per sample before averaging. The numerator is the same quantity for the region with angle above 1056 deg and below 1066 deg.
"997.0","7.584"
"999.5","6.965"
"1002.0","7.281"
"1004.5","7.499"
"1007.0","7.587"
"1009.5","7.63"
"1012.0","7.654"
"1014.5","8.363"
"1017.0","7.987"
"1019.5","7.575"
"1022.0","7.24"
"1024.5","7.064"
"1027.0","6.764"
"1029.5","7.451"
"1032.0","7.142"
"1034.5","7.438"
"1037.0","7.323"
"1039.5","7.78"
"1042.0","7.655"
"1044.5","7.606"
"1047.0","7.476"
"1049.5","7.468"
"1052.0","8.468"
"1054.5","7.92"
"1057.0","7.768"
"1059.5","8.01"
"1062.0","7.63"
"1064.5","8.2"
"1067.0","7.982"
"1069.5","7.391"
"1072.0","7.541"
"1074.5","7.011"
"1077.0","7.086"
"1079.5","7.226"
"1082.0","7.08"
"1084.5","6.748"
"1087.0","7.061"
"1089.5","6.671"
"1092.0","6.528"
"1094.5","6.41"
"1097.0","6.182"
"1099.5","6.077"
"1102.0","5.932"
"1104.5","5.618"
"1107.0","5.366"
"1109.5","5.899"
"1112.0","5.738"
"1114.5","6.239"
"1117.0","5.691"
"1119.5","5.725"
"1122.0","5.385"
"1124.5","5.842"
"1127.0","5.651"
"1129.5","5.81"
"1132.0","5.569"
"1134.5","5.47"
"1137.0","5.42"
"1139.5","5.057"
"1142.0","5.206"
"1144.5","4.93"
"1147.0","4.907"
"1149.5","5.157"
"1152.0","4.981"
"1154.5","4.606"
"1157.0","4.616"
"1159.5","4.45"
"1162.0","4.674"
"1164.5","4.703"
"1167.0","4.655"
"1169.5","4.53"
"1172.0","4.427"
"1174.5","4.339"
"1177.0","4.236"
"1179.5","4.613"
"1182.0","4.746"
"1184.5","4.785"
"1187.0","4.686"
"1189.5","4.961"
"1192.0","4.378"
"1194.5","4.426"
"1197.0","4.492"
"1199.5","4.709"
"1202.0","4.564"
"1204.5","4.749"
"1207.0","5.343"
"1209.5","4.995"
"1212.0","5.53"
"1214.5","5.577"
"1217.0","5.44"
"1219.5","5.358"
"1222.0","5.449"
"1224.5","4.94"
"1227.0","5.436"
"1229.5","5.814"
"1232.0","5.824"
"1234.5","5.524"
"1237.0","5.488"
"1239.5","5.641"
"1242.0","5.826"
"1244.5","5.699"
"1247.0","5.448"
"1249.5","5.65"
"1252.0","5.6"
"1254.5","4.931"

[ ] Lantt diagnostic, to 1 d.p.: 2.7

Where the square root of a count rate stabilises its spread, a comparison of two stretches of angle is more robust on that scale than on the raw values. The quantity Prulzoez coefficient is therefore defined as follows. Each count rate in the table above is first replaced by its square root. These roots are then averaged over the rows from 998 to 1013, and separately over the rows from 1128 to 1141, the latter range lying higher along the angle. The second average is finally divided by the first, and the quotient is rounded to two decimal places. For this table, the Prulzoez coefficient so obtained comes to 0.86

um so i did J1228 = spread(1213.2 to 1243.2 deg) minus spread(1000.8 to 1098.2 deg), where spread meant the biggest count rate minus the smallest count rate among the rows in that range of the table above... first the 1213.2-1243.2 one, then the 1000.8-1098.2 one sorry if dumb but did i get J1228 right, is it -1.4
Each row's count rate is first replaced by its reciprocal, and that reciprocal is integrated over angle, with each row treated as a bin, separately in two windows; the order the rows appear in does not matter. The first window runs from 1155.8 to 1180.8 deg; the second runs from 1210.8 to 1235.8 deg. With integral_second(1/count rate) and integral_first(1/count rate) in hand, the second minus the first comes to -1.0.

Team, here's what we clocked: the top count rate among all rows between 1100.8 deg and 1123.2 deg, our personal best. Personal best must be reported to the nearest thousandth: 6.239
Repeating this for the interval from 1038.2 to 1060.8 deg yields 8.468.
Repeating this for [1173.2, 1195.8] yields 4.961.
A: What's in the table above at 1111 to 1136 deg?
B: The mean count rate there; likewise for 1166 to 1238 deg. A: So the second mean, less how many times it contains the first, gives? 4.1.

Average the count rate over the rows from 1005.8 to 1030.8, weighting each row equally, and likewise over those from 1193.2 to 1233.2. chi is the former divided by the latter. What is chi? 1.46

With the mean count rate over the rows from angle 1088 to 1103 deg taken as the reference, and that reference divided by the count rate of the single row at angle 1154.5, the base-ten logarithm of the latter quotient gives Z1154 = 0.14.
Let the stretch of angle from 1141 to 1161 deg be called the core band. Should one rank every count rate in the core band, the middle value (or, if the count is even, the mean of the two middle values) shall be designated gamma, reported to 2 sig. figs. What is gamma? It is 4.9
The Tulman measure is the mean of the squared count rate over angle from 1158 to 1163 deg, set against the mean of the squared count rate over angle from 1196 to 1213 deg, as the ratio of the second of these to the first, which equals 1.2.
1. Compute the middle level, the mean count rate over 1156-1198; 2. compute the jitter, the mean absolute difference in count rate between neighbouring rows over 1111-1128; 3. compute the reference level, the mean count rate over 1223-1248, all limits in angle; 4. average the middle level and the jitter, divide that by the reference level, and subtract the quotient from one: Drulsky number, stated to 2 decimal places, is 0.56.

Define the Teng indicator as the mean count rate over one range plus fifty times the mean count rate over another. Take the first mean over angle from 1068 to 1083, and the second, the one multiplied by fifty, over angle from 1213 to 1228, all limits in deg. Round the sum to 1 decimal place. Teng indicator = 275.6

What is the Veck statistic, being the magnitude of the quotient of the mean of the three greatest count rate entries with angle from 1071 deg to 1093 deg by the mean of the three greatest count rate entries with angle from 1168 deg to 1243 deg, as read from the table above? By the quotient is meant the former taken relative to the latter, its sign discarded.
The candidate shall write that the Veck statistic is 1.25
